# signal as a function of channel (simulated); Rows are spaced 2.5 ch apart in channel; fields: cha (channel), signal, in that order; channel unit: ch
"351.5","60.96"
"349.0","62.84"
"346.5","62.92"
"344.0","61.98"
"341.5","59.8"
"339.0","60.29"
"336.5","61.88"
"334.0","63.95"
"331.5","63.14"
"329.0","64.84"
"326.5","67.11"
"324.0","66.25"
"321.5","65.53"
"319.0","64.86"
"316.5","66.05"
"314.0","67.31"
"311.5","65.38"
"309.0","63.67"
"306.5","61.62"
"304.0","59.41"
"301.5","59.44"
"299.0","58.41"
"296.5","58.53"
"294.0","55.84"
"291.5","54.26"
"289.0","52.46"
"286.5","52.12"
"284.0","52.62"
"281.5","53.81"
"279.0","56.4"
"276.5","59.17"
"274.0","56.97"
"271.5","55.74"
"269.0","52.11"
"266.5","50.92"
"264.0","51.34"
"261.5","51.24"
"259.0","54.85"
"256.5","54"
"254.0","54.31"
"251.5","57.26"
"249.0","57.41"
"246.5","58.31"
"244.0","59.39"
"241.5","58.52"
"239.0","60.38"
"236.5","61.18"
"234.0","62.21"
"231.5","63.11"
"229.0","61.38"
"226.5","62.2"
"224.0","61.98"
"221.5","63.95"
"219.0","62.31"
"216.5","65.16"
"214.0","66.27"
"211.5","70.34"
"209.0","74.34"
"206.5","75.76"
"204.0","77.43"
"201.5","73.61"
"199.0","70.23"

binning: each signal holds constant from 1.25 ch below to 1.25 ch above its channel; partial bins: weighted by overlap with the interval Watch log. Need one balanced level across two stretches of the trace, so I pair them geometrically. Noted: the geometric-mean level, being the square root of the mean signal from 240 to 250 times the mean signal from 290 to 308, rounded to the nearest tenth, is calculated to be 58.3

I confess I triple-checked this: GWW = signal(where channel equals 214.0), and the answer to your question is 66.27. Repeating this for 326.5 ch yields 67.11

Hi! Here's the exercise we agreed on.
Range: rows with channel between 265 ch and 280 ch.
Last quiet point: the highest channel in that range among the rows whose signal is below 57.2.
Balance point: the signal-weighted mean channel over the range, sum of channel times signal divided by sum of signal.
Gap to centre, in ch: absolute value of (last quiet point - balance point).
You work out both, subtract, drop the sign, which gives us 6.1 ch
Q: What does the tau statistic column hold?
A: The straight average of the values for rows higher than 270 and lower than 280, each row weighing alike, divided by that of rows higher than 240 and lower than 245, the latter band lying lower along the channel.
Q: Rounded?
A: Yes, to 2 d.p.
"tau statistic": 0.97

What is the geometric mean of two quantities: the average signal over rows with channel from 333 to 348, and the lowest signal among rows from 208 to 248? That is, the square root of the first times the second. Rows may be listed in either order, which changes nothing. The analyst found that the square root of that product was 60.0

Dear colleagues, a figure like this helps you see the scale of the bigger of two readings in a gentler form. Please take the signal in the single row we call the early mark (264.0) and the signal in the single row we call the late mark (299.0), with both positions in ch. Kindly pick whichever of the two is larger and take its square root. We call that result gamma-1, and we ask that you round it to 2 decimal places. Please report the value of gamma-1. 7.64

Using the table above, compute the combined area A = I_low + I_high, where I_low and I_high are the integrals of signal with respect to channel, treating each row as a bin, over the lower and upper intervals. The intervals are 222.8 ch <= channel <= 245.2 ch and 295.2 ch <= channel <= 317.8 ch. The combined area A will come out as 2775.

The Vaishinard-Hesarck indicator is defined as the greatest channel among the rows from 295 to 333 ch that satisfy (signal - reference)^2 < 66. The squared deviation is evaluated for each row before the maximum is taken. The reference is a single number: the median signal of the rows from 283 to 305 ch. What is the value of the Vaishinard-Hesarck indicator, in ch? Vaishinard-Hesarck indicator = 331.5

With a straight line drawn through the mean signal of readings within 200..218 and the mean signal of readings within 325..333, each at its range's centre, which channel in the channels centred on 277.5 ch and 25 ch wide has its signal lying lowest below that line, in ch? 266.5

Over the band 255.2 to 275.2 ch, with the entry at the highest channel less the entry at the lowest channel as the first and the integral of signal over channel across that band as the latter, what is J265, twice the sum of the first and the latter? 2142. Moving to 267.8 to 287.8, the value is 2195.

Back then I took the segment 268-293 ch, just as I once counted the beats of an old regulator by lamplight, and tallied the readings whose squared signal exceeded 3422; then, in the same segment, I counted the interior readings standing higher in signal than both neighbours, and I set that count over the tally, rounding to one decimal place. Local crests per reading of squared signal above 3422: 1.0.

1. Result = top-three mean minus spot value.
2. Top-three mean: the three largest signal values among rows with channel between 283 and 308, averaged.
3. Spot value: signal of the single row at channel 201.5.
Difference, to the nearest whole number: -13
